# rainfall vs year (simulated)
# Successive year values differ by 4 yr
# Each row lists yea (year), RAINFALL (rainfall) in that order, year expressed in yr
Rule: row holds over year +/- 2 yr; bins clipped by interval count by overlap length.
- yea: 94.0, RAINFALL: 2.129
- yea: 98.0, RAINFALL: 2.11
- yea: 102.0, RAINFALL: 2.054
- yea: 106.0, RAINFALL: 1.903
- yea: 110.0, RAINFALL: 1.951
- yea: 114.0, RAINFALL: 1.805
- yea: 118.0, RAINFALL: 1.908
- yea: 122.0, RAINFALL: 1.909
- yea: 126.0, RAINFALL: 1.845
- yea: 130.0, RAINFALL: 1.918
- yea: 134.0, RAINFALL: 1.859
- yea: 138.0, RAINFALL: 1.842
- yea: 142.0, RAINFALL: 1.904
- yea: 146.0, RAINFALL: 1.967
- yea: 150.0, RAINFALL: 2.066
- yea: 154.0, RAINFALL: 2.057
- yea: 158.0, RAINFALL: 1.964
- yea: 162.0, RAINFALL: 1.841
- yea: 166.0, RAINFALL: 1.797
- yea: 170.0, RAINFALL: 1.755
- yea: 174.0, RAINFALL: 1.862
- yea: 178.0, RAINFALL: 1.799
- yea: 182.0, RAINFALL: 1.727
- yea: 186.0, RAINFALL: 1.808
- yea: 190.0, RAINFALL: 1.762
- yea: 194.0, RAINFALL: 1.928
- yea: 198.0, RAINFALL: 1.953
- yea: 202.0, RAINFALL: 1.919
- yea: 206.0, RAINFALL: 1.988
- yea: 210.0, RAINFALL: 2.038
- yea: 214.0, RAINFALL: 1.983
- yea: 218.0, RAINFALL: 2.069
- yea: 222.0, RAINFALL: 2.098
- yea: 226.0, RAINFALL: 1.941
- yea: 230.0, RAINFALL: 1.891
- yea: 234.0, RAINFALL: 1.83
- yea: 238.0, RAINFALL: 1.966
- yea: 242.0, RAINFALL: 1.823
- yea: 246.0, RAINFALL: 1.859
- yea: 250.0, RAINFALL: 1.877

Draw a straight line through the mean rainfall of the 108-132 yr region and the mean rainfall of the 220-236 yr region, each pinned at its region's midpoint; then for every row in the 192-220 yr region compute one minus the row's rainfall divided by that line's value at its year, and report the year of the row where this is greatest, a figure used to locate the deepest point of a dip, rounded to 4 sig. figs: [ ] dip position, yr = 202.0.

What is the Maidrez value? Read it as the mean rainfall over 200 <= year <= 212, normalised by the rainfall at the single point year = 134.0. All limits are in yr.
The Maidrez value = 1.07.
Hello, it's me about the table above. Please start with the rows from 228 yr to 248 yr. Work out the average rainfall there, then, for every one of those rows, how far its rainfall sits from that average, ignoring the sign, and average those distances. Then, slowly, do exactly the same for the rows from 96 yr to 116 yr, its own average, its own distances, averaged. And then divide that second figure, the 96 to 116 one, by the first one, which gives 2.1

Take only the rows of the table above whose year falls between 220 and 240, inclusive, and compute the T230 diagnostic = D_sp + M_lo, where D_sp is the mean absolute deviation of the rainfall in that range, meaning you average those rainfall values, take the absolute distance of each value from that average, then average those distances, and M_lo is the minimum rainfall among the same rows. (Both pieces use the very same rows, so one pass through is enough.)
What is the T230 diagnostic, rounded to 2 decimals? 1.90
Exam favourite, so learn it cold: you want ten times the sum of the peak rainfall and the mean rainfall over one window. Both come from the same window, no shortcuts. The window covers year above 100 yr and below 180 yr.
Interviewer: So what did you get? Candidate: 39.7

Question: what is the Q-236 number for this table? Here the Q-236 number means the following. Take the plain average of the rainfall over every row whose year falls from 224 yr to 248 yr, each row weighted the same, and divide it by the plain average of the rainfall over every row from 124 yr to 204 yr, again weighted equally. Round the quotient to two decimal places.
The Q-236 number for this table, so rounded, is 1.00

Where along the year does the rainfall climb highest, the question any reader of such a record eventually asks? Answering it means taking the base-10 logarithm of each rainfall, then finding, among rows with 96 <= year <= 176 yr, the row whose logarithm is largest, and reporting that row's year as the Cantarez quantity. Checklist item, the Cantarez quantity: 98.0 yr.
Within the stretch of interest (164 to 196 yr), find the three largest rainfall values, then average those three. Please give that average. 1.87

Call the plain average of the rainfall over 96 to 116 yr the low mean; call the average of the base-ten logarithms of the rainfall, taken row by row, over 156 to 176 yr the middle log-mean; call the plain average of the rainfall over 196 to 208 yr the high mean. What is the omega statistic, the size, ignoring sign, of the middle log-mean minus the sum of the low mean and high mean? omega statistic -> 3.65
